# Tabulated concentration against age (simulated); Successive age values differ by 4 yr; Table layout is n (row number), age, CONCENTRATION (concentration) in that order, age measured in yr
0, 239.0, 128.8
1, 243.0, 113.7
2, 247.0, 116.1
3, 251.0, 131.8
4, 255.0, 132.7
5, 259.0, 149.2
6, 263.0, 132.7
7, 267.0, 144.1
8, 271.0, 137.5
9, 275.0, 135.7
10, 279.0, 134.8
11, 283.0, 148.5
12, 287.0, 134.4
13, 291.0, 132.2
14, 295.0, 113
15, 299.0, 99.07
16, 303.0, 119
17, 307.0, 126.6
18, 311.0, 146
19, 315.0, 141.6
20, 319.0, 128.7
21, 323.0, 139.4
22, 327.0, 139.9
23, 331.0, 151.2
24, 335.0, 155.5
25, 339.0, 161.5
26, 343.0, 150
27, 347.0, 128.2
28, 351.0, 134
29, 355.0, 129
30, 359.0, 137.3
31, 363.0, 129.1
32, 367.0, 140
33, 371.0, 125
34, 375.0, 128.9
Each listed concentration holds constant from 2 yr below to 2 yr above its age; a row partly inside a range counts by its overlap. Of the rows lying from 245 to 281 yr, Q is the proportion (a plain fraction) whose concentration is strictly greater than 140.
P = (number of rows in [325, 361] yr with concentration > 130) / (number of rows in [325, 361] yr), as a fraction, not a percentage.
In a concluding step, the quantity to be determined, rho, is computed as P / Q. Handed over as 3.5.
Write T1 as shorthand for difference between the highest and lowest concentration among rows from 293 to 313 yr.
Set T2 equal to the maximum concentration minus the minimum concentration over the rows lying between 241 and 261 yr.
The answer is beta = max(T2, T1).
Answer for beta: 47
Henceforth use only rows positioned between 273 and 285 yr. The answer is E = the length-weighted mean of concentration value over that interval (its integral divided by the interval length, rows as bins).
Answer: 140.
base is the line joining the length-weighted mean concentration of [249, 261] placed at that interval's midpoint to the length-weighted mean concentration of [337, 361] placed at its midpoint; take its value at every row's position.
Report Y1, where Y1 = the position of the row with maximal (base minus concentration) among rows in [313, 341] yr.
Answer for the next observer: 319.0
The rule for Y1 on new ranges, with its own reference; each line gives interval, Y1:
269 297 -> 295.0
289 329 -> 299.0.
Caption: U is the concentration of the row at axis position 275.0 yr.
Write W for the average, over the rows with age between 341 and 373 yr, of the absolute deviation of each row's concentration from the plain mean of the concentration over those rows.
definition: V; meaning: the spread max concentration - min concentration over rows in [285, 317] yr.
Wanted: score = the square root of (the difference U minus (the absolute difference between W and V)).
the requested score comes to 9.7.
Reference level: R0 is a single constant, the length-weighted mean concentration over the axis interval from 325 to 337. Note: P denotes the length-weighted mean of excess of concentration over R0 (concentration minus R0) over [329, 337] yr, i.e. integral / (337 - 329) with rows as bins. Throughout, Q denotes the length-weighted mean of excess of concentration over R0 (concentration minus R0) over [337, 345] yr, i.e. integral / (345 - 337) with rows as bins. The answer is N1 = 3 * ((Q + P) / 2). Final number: 17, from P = 4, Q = 7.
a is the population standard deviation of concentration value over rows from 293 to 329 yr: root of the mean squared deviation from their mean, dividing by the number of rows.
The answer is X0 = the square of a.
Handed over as 214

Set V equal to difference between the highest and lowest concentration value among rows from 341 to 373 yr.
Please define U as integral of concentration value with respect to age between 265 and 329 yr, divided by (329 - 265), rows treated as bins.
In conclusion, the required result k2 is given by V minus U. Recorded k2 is -108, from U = 133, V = 25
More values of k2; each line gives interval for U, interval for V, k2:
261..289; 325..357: -105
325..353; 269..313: -96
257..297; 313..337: -109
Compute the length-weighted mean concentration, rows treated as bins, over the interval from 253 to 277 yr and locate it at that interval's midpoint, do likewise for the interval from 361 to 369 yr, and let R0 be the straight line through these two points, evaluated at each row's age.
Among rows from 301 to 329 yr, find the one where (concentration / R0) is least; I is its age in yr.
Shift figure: 303.0 yr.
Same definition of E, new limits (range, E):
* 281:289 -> 141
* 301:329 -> 134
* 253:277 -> 139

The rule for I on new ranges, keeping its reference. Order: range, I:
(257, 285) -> 263.0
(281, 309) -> 299.0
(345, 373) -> 371.0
